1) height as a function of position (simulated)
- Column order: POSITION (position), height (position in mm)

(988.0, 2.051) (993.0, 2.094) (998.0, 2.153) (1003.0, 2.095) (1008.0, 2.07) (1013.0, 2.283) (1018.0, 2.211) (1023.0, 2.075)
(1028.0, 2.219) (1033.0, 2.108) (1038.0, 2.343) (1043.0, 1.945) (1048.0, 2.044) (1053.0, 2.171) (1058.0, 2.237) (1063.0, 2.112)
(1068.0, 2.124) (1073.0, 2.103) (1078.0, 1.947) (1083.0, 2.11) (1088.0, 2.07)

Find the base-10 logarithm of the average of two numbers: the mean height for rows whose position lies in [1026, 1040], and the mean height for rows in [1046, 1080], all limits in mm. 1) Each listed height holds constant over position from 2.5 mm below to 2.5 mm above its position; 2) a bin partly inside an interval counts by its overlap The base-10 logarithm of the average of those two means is 0.335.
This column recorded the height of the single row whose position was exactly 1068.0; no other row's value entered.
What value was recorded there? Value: 2.124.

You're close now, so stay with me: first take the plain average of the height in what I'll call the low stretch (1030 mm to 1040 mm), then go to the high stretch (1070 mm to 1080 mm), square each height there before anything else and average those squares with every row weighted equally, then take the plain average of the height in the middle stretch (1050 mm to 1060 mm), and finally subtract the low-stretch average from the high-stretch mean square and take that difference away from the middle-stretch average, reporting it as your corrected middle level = 0.3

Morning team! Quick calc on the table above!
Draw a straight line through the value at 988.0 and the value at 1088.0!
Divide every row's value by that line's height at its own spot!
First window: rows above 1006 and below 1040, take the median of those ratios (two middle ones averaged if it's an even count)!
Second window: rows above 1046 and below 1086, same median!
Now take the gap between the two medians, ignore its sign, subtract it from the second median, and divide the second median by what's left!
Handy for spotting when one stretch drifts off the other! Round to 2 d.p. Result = 1.06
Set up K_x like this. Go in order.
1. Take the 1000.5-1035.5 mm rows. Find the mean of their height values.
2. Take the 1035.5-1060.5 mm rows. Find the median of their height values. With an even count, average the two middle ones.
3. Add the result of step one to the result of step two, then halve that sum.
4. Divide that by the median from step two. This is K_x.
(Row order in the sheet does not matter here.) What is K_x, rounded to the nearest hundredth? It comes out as 1.00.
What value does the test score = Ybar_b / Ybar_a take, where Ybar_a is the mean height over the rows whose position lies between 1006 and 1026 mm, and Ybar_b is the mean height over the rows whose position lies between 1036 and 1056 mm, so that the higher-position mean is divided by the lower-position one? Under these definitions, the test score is 0.98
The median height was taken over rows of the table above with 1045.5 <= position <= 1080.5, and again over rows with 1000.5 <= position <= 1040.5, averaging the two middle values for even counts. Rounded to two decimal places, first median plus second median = 4.27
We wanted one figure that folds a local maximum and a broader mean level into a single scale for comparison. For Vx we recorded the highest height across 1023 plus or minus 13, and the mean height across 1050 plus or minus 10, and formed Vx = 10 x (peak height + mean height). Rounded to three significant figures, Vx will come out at 43.8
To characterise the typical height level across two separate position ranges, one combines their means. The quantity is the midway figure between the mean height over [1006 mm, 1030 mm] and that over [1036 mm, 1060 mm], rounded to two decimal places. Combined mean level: 2.16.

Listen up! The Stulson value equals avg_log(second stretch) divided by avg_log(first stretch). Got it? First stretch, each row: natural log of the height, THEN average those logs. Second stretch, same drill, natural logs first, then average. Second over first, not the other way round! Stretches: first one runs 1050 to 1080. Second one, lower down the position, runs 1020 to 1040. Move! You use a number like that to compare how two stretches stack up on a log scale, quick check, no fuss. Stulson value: 1.04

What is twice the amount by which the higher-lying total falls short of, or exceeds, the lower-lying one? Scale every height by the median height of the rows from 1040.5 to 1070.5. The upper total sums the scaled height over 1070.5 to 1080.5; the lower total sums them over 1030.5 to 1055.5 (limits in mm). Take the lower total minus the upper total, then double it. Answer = 6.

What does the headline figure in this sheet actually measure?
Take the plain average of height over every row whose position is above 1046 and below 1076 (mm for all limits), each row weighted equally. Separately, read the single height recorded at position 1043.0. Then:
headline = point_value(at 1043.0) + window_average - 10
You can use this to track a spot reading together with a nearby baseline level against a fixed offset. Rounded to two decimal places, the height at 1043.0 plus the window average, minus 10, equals -5.92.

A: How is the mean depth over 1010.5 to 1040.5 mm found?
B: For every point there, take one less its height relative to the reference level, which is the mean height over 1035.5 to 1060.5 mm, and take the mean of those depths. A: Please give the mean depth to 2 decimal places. -0.03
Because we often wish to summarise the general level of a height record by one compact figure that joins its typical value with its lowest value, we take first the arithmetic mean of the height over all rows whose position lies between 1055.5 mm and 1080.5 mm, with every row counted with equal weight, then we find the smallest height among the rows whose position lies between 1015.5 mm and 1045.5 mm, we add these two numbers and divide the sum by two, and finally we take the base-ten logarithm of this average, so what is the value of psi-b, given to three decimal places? 0.306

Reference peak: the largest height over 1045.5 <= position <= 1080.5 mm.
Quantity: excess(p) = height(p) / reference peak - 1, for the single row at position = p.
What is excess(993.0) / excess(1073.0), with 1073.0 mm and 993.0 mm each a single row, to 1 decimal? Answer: 1.1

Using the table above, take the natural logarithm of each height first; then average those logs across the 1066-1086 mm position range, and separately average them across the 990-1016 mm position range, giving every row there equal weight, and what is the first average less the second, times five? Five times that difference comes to -0.16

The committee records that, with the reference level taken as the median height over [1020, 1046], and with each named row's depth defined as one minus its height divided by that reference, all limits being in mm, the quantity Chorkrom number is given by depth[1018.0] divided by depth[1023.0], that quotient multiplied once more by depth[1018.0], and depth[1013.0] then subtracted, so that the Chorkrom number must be 0.24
